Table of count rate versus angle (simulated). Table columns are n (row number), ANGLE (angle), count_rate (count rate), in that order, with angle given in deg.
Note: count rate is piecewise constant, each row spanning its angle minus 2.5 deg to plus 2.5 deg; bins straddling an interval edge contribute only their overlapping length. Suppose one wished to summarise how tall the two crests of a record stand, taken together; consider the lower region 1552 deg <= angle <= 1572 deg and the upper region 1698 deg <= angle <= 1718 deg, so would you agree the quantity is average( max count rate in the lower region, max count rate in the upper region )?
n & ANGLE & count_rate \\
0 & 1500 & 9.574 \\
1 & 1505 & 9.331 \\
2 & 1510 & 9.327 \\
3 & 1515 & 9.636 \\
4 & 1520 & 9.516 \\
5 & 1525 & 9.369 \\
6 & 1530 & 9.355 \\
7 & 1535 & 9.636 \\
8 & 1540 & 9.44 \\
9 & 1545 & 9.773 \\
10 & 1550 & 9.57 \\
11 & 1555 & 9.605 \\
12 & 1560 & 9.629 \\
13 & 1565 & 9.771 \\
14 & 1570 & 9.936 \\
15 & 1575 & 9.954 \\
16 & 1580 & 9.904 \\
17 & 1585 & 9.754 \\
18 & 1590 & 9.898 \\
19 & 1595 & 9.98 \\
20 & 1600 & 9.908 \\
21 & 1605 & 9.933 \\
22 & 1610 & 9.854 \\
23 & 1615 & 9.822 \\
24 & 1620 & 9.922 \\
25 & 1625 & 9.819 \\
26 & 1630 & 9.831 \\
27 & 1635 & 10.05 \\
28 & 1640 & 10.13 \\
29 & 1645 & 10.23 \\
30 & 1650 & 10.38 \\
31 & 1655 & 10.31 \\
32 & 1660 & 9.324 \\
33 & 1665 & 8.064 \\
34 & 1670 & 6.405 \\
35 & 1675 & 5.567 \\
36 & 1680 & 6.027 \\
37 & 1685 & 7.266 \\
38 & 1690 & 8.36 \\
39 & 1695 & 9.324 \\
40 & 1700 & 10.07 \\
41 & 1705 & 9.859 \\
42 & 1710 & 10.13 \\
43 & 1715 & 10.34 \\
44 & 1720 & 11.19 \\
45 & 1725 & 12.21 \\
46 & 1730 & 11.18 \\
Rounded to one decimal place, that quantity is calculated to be 10.1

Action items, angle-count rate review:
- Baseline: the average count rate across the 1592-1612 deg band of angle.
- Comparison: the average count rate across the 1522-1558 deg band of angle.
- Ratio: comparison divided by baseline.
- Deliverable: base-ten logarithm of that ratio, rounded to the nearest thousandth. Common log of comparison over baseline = -0.017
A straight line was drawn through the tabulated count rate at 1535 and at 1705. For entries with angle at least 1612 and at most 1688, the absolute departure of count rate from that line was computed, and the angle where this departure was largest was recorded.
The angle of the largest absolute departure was 1675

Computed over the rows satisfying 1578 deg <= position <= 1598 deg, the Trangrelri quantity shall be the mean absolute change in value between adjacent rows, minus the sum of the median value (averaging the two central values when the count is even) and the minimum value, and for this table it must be -19.5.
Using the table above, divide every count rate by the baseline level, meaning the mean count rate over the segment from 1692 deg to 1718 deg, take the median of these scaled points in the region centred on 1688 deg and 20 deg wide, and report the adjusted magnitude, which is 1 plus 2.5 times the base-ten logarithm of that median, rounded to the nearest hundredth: 0.74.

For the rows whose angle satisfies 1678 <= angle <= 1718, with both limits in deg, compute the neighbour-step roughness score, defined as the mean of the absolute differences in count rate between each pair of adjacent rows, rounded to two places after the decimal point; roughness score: 0.68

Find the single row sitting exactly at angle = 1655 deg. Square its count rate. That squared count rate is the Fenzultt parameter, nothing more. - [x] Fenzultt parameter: 106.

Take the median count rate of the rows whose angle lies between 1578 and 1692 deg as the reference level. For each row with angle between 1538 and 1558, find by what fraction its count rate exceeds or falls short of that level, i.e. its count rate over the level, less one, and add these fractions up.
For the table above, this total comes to -0.10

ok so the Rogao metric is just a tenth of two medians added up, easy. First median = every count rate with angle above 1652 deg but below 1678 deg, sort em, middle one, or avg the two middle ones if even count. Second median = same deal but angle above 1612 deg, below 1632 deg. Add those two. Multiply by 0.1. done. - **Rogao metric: 1.79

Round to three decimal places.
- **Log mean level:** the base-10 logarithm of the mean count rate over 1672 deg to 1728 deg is 0.960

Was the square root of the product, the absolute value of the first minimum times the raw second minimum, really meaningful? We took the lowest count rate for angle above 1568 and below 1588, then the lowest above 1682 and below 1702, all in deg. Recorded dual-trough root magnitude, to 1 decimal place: 8.4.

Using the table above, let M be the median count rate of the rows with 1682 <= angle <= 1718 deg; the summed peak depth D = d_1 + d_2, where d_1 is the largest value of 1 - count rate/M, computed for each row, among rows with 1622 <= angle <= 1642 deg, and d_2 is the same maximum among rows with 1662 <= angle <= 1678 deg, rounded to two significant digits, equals 0.44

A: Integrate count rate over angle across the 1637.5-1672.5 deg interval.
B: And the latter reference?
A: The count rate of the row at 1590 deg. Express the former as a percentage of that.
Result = 3276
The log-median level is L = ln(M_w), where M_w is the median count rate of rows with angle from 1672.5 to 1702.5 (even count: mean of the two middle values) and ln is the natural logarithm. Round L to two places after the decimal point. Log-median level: 2.06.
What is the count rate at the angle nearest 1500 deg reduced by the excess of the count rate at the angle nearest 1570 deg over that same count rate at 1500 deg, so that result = 9.2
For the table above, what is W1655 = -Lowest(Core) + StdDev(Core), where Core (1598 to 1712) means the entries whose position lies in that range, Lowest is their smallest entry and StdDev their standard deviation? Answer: -4.1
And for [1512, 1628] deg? -9.2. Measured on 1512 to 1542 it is -9.2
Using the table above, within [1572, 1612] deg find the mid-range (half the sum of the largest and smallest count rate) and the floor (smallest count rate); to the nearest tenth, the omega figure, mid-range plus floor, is 19.6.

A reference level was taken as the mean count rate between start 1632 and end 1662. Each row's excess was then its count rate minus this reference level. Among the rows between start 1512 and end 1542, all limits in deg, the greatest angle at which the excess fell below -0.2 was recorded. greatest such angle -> 1540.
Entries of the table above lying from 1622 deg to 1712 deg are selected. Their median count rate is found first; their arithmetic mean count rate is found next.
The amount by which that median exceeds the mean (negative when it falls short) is 0.87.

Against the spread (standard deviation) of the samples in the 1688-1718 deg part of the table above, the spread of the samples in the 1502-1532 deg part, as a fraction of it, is 0.17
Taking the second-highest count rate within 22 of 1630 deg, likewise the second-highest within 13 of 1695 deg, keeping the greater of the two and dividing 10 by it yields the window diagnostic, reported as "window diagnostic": 0.98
